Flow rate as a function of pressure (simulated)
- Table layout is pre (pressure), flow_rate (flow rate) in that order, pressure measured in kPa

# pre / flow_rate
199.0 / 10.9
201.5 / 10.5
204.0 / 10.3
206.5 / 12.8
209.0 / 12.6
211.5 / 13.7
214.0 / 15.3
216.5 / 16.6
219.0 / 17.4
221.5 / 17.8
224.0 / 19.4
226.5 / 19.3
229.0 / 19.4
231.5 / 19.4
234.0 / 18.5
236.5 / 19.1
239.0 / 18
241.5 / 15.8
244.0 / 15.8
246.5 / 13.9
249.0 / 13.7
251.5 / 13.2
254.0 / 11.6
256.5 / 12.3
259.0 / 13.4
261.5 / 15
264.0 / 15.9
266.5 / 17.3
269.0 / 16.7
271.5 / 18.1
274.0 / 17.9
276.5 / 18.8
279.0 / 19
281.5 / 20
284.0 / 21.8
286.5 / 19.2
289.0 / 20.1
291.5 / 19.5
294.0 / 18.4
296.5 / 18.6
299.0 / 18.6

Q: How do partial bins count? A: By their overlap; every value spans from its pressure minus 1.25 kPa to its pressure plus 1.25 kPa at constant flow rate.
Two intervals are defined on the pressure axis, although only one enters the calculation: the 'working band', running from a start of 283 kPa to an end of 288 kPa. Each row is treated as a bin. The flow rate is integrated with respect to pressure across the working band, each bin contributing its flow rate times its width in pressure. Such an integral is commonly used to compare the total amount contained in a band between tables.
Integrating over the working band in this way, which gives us 102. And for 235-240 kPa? 93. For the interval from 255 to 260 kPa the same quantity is 64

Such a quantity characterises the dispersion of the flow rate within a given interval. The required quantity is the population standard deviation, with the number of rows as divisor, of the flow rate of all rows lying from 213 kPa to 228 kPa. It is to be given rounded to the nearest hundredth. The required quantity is 1.44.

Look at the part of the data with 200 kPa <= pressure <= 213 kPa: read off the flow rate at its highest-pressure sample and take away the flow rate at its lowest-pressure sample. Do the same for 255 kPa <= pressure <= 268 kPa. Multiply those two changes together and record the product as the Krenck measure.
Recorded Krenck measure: 16.0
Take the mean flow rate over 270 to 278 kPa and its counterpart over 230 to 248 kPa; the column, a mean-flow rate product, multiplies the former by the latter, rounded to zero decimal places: 314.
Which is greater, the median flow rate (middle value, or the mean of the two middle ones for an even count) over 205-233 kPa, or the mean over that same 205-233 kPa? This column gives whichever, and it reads 17.4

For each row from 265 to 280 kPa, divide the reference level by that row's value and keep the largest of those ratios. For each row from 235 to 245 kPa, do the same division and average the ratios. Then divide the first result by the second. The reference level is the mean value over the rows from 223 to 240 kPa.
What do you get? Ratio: 1.0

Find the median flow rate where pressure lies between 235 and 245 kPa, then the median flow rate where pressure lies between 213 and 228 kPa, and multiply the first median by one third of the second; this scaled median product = 99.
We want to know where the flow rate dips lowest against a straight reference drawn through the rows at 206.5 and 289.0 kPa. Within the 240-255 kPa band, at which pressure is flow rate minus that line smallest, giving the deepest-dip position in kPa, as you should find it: 254.0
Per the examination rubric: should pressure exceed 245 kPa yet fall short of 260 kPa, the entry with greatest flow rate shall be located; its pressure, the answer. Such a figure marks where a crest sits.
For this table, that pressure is 246.5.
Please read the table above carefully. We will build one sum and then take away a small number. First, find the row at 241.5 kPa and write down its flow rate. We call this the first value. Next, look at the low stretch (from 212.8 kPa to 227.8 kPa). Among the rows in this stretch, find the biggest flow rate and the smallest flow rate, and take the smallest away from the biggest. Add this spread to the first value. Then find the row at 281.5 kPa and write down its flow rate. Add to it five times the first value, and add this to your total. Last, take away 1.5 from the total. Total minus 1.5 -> 117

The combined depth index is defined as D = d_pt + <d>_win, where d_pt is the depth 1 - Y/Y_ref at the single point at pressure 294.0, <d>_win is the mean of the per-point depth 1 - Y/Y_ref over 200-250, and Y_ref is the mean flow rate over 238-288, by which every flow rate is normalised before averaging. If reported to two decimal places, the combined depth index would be -0.10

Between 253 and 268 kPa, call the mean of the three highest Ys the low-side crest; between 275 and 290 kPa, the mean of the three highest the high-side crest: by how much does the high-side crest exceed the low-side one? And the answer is 4.6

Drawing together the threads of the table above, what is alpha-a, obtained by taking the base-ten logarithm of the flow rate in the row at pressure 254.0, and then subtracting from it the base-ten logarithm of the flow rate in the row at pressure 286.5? -0.22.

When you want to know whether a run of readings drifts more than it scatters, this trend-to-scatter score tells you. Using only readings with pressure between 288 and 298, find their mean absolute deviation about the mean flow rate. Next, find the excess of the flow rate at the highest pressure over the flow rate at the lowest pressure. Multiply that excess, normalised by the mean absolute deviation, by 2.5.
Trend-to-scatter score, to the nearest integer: -6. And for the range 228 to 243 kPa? -9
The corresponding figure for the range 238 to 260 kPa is -7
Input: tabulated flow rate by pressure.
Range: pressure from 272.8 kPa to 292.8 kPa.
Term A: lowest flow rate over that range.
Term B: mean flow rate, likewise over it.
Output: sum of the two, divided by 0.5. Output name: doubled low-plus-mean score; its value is 75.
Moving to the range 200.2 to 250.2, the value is 53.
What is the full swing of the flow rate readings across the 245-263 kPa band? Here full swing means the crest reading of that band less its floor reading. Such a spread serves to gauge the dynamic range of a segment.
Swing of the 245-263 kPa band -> 3.4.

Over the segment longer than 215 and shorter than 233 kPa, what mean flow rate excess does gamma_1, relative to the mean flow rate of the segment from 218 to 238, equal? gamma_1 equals 0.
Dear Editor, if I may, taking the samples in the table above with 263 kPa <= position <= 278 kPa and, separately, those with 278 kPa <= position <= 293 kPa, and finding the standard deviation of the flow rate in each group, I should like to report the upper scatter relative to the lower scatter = 0.97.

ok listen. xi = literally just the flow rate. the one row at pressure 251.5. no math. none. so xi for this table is 13.2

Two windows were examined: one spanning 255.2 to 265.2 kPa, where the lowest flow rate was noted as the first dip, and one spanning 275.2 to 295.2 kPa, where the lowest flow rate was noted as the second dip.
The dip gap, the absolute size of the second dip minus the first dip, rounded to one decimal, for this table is 6.1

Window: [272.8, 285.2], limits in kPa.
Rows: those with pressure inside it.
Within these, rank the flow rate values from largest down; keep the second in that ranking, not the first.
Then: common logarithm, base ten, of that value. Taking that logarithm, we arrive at 1.30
